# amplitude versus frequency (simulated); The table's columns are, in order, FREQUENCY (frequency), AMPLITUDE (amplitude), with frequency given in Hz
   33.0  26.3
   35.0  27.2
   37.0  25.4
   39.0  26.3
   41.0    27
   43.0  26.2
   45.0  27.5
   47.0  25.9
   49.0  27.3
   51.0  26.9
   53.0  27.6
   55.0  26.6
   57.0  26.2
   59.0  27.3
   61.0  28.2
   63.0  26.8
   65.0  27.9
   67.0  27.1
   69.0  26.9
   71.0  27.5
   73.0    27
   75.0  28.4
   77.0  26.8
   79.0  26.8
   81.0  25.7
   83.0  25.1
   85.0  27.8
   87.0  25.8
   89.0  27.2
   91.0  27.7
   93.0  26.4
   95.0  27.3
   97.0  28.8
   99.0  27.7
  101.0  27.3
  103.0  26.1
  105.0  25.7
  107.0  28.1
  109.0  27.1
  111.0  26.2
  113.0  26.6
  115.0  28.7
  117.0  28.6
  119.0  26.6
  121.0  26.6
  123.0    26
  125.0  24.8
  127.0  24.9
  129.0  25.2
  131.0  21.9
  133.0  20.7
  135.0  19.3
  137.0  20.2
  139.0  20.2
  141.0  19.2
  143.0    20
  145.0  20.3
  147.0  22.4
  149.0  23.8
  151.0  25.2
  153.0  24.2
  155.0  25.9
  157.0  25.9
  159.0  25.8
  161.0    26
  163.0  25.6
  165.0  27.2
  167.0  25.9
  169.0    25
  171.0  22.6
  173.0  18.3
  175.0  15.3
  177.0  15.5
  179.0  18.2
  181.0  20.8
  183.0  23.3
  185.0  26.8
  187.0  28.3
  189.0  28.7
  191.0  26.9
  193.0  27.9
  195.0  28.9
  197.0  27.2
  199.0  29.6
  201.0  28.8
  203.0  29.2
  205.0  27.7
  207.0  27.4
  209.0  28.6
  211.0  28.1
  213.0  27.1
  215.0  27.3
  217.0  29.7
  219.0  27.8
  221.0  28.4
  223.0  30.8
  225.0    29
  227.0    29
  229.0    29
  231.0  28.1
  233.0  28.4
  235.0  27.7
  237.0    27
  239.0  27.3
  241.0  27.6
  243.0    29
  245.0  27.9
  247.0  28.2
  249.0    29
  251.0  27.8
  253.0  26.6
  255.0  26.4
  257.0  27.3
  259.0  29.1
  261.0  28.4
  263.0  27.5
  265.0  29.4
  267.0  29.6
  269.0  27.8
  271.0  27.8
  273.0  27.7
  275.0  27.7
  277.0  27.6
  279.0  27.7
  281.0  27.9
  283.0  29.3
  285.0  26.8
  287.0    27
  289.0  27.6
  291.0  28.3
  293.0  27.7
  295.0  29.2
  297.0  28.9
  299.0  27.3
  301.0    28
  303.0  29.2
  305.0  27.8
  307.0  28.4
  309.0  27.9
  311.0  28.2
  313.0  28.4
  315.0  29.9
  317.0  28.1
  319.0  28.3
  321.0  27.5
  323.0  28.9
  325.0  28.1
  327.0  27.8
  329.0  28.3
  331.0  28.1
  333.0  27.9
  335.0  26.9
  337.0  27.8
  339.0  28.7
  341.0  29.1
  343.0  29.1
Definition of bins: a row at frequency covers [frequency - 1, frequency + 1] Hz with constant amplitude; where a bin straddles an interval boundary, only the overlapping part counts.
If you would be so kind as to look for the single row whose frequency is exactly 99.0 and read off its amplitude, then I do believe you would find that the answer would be 27.7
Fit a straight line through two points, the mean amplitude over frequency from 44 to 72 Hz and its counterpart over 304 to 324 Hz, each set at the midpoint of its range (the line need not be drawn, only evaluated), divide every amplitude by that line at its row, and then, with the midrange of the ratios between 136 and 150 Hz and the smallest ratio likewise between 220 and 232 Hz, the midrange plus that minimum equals 1.79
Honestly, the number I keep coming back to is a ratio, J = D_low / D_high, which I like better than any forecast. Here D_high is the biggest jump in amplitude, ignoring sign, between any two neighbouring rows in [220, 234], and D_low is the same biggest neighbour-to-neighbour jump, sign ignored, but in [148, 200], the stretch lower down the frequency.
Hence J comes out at 1.79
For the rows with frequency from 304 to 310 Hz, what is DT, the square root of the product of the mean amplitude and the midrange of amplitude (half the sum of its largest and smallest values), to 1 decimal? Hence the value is 28.1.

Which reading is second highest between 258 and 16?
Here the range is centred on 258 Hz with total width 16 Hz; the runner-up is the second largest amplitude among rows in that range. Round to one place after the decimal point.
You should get 29.1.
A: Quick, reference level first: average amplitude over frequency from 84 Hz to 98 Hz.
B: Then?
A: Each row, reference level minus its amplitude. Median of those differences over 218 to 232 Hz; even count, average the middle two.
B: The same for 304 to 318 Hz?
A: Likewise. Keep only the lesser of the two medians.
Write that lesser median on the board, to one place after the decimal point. -1.7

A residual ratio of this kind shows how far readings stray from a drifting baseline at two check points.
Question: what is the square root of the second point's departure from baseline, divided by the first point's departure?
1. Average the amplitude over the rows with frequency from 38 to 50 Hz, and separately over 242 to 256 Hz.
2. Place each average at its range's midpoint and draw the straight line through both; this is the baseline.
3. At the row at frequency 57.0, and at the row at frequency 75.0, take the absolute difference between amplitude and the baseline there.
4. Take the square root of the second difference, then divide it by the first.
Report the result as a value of 2.2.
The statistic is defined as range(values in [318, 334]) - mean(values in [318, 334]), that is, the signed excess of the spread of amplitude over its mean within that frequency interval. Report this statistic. -26.7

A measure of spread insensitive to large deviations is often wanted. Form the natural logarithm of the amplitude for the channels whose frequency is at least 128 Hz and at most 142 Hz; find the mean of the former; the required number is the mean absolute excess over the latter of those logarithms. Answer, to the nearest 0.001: 0.067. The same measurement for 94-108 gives 0.029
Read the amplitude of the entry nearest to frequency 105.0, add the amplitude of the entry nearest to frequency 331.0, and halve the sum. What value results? 26.9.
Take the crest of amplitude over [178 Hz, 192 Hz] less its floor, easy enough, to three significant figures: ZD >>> 10.5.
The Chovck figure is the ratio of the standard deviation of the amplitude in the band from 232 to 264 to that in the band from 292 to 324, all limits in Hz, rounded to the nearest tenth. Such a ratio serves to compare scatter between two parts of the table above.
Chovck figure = 1.2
